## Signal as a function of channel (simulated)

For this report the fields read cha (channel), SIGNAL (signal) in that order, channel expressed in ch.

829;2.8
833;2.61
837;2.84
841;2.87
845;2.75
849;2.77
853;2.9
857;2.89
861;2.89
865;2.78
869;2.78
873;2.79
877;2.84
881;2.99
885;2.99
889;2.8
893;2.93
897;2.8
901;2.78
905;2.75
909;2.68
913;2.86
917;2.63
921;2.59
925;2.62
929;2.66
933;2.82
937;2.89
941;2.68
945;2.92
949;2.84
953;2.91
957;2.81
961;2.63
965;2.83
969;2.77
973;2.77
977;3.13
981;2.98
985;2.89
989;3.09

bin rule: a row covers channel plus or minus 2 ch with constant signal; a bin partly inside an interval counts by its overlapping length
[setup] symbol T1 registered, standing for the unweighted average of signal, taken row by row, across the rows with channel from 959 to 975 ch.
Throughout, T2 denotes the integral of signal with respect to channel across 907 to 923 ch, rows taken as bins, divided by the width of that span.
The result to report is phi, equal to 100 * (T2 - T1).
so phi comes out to -6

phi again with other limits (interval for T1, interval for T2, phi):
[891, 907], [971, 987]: 13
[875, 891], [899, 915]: -14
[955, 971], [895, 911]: -1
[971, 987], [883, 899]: -6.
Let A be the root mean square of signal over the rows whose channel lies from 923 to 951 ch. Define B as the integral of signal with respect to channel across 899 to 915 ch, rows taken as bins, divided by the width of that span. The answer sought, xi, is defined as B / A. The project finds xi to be 1.00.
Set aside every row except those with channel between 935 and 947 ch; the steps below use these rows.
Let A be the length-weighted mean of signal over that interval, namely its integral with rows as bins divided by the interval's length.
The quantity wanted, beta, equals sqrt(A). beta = 1.68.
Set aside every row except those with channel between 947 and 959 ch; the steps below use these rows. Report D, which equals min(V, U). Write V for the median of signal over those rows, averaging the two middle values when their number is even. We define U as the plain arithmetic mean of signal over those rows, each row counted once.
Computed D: 2.84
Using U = 2.85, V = 2.840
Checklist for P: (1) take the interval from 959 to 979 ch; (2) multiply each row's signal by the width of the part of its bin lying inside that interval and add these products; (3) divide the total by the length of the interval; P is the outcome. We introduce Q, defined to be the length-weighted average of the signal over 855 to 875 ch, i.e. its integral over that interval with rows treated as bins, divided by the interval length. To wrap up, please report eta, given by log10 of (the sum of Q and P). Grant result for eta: 0.752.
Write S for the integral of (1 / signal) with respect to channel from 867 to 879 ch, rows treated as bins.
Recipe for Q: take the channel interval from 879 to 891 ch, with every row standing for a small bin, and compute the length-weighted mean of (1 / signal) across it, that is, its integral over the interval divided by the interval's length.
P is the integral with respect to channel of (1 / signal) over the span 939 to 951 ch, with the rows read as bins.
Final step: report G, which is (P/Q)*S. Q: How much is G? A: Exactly 53.5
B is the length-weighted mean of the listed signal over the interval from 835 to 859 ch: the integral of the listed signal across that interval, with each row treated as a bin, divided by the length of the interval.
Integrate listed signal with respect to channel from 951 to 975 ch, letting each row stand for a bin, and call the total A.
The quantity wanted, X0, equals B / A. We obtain 0.0424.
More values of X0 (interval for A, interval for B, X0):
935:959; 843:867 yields 0.0415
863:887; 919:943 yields 0.0395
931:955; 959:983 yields 0.0418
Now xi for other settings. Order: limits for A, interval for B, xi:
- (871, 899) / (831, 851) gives 0.96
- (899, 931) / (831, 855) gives 1.03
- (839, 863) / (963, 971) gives 0.98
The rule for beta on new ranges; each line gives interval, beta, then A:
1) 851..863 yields 1.70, 2.89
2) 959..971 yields 1.66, 2.74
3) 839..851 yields 1.67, 2.80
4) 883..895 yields 1.70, 2.91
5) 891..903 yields 1.68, 2.84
